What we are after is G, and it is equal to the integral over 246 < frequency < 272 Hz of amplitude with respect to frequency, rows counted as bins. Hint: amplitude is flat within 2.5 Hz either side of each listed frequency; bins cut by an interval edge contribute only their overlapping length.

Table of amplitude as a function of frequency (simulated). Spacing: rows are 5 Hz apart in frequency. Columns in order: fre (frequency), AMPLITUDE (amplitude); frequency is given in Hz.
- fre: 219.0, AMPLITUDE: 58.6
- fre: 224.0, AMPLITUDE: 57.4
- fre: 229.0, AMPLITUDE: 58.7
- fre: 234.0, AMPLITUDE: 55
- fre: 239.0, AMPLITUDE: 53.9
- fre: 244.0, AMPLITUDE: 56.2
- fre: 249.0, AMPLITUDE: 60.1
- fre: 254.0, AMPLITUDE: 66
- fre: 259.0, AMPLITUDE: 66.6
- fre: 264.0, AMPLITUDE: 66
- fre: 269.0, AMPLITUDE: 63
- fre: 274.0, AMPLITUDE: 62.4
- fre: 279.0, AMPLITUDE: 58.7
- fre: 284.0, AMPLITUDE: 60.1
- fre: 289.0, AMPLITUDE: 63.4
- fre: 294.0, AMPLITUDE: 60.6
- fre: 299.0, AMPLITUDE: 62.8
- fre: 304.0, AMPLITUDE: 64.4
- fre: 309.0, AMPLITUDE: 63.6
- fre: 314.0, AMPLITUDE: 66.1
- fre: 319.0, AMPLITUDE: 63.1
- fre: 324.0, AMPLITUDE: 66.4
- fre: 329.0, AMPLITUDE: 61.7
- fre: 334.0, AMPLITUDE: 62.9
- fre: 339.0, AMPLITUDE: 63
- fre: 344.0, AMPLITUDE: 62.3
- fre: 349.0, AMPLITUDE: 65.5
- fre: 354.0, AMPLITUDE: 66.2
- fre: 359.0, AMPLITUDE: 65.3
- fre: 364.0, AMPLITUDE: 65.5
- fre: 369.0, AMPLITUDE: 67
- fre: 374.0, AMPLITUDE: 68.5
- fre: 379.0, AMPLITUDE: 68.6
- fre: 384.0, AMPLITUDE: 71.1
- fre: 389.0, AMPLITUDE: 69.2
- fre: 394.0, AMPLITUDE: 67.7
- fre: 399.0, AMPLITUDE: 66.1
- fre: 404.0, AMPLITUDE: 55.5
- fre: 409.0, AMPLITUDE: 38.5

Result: 1668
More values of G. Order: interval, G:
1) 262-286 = 1488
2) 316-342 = 1650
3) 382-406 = 1585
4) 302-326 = 1553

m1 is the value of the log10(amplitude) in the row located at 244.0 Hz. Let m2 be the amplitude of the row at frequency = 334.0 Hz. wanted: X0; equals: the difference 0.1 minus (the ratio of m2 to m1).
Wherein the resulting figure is -35.8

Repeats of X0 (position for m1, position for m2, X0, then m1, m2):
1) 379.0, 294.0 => -32.9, 1.84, 60.6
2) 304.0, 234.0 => -30.3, 1.81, 55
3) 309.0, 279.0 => -32.4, 1.80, 58.7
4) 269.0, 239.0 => -29.9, 1.80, 53.9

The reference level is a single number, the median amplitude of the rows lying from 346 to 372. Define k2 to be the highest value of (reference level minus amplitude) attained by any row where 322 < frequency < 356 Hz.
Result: 3.8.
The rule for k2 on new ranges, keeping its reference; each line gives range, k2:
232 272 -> 11.6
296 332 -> 3.8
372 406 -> 10.0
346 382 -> 0.2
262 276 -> 3.1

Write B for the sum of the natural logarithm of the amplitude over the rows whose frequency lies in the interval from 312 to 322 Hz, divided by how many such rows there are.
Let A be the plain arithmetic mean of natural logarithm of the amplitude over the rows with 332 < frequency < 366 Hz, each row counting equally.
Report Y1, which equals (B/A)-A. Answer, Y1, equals -3.16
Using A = 4.16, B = 4.17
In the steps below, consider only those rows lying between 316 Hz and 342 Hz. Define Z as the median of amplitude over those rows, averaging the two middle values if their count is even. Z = 63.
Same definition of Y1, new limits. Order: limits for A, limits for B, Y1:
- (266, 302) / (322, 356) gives -3.11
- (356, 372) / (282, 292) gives -3.20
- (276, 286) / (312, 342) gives -3.07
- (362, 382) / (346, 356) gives -3.22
